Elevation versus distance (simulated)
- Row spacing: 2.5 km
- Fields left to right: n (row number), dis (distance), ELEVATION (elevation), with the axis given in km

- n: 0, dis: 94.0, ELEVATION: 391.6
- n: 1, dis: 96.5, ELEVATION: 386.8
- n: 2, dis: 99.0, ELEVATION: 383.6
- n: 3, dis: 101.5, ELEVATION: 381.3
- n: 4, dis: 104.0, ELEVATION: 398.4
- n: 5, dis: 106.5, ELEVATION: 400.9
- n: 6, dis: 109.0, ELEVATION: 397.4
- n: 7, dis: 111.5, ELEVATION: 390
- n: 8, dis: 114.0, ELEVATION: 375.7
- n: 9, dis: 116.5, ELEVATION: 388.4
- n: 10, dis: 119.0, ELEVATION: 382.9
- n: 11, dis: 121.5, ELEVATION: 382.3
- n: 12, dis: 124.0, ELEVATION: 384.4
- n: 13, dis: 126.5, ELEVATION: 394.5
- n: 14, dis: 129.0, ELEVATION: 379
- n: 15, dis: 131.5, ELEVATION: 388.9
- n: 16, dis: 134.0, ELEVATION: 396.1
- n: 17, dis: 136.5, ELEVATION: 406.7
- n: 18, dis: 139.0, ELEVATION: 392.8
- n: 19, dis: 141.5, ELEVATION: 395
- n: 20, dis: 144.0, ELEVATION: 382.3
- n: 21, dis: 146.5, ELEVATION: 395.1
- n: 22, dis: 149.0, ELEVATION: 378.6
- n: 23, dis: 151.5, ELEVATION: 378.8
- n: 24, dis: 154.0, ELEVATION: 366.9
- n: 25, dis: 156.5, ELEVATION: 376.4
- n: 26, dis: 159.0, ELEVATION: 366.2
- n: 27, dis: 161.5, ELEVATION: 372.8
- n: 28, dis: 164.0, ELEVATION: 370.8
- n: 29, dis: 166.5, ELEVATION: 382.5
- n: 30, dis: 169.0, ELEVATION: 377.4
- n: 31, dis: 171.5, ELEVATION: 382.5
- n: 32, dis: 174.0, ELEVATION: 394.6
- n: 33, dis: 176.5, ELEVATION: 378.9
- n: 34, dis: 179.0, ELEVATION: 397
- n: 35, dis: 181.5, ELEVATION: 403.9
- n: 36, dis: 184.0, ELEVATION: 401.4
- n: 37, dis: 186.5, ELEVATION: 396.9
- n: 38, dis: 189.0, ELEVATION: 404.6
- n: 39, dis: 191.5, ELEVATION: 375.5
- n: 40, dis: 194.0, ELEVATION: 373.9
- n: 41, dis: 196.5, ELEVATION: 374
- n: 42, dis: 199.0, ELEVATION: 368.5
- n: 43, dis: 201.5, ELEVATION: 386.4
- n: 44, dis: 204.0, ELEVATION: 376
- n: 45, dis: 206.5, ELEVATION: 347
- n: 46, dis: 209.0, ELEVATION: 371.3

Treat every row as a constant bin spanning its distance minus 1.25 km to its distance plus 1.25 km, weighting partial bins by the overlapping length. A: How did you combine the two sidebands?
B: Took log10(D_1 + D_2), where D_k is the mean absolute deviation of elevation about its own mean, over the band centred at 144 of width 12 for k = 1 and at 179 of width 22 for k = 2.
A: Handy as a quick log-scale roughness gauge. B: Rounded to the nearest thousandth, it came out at 1.193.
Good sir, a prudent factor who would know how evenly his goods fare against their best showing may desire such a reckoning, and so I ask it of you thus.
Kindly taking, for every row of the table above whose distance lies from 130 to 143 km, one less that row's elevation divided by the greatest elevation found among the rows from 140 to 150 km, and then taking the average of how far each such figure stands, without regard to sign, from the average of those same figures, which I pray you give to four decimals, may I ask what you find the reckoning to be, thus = 0.0111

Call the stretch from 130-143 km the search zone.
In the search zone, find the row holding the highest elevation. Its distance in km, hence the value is 136.5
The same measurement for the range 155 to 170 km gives 166.5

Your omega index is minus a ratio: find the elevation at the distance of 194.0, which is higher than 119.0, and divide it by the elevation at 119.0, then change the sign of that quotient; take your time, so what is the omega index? -0.98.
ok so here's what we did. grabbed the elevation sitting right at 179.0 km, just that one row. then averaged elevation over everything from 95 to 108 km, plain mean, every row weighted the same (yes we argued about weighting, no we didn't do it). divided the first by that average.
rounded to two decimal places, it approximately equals 1.02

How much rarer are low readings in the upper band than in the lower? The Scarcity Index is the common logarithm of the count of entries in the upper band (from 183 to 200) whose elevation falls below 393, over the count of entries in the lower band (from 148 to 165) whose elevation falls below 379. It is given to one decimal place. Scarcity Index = -0.2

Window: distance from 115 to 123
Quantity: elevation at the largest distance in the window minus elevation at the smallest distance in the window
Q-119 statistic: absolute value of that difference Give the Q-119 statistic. 6.1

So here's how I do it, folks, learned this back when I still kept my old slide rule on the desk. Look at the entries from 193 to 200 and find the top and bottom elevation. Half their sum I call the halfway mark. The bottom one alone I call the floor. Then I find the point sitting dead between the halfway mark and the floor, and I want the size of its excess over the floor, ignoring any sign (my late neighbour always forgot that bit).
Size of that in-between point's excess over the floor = 1.4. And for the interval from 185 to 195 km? 7.7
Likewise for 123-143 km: 6.9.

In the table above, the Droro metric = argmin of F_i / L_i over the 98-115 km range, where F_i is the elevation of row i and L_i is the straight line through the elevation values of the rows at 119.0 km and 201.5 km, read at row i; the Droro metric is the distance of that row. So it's 114.0 km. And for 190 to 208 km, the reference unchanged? 206.5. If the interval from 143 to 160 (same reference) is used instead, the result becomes 159.0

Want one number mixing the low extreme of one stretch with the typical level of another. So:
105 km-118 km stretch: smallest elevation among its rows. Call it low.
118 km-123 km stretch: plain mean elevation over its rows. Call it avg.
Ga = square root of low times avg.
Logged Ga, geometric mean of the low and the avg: 379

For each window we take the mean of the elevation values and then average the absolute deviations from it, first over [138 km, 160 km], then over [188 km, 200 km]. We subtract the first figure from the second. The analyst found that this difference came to 1.3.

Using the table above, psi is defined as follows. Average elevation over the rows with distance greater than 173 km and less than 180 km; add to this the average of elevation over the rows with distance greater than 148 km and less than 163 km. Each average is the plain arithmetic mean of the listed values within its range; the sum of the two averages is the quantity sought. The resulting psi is 763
